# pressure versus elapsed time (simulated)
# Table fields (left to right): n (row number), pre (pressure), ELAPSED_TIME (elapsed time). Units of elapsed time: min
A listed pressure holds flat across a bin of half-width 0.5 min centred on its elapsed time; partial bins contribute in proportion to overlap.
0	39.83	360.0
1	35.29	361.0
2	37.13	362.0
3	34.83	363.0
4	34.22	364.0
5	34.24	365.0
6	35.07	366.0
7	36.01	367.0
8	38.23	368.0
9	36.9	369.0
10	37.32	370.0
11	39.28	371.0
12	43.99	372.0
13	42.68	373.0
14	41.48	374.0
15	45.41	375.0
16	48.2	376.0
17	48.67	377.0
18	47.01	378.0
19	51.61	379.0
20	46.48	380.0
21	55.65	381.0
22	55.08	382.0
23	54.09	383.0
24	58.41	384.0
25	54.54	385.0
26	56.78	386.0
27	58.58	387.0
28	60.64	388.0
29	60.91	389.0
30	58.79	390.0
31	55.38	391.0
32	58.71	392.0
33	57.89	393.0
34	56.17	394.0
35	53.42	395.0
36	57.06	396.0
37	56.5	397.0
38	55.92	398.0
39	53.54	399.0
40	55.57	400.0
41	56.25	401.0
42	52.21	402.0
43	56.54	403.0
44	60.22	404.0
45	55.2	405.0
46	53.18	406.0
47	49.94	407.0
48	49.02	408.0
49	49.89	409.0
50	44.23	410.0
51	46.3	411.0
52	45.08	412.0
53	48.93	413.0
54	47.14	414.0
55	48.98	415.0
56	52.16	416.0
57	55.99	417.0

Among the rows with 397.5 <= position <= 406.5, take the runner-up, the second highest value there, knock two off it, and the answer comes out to 55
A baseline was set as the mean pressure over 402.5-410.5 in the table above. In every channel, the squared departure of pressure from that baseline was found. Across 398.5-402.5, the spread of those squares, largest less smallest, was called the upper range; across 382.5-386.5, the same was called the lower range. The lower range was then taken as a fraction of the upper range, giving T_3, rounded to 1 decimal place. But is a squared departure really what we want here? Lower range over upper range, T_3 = 2.2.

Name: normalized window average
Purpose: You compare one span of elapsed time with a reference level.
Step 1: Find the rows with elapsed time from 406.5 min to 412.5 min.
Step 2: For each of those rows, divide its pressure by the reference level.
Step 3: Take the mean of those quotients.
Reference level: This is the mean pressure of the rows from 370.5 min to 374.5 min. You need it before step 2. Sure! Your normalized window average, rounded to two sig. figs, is 1.1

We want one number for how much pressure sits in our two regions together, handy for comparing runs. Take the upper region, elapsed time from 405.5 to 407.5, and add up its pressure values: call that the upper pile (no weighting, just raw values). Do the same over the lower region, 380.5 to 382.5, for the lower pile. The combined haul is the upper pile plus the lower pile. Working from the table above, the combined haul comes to 214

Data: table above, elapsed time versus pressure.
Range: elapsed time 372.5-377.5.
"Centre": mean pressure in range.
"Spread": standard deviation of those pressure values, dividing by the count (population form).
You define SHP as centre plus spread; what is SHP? 48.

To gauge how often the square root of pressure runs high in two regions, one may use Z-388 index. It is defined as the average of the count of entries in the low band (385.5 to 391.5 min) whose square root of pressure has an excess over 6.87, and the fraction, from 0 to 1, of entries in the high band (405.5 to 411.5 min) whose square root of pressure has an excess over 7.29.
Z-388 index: 3.1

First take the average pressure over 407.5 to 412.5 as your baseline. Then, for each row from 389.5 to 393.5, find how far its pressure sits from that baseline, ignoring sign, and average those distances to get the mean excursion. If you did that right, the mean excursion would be 11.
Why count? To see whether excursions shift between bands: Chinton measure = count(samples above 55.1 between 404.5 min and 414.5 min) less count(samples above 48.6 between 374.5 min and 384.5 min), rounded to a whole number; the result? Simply -5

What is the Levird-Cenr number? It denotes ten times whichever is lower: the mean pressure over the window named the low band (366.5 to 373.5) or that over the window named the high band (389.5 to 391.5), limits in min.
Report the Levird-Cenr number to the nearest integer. 392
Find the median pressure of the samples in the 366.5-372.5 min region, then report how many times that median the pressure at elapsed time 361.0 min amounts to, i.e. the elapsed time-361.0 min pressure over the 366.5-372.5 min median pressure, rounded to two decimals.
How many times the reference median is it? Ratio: 0.93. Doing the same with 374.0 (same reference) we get 1.10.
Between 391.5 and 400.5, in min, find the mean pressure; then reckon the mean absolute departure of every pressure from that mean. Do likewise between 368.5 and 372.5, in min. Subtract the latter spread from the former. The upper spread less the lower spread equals -1.0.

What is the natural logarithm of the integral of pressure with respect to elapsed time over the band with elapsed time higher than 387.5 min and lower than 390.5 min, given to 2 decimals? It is 5.19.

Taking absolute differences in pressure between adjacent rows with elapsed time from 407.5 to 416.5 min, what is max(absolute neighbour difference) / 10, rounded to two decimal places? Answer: 0.57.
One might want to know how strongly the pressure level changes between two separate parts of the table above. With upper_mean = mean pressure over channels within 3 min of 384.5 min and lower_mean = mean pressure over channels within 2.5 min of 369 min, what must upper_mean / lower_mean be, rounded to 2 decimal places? 1.50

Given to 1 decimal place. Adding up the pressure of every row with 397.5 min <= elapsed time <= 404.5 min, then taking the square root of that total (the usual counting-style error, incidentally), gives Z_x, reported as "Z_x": 19.8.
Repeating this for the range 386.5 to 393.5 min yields 20.3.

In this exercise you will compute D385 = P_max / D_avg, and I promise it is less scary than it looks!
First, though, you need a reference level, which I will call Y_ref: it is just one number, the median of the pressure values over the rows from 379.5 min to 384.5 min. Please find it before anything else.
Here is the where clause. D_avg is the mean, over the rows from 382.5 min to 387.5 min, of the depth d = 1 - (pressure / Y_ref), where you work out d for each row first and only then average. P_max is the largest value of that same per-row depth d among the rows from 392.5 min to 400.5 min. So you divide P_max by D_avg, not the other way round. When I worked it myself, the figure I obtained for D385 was -1.2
